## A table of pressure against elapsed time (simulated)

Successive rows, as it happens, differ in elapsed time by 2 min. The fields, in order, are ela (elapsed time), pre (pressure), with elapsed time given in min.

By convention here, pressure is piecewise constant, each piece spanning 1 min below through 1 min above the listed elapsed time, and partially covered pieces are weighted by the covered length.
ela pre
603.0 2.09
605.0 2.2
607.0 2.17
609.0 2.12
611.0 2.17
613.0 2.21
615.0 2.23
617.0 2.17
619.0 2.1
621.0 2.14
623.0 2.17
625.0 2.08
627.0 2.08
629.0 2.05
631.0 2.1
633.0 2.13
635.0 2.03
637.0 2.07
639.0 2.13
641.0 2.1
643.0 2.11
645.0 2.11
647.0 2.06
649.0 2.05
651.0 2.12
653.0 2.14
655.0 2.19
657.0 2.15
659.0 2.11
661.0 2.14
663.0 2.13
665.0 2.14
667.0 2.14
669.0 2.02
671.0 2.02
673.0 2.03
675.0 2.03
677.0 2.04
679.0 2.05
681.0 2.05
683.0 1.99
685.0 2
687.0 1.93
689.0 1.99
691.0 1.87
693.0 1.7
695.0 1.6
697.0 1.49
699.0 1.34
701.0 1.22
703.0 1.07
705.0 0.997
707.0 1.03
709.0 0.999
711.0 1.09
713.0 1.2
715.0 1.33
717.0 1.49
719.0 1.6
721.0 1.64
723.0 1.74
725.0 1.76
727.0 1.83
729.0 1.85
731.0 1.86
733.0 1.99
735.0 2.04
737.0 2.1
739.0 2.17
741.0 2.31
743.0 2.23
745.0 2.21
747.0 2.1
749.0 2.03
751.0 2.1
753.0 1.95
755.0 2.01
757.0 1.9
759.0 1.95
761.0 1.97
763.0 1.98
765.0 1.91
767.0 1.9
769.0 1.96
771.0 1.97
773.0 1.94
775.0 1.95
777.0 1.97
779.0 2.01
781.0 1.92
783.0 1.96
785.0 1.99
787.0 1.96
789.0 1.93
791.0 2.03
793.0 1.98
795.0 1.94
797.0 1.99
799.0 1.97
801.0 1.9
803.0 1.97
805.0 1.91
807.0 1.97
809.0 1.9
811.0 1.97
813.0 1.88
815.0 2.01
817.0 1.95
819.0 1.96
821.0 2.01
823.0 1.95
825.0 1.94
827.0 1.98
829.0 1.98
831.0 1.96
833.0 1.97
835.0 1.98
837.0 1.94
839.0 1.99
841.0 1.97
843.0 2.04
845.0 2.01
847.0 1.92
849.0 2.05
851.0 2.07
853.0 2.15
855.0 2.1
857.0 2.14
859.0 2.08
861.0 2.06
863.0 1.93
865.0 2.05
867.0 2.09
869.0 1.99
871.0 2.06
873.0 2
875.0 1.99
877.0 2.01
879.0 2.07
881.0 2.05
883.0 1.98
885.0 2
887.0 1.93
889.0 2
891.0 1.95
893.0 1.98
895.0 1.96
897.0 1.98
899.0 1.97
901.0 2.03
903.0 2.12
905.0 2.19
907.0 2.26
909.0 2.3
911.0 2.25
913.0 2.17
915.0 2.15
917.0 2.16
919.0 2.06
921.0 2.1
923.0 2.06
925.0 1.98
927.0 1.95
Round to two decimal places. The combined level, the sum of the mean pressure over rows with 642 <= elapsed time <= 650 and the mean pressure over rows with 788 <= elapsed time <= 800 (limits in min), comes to 4.06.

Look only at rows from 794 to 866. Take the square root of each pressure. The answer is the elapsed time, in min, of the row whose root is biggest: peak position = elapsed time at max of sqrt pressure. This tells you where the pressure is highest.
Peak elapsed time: 853.0 min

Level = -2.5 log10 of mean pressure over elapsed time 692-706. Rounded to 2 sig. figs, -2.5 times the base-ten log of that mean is -0.32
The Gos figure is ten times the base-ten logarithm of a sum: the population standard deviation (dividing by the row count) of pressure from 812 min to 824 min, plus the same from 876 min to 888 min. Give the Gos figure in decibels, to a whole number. -10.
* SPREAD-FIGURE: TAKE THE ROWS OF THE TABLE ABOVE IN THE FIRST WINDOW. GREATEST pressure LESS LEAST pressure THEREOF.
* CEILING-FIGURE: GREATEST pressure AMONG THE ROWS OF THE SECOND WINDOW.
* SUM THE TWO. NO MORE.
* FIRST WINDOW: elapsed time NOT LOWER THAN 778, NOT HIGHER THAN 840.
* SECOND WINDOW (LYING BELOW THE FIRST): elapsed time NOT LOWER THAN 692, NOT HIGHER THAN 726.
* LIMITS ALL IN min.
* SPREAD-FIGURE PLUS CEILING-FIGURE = 1.9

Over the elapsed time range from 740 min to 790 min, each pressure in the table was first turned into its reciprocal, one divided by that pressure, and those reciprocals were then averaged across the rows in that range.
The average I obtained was 0.50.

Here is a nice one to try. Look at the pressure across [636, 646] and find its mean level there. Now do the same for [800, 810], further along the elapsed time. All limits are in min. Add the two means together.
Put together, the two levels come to 4.03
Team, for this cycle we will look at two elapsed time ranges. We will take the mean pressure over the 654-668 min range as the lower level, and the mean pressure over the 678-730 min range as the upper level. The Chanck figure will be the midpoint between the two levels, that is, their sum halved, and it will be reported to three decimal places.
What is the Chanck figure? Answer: 1.857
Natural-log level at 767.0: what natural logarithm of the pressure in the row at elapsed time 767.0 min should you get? 0.64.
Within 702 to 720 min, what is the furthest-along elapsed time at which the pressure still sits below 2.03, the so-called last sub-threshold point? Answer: 719.0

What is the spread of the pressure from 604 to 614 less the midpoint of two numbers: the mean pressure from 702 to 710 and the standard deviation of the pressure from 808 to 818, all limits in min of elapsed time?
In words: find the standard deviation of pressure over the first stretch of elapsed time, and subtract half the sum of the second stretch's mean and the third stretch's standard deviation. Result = -0.50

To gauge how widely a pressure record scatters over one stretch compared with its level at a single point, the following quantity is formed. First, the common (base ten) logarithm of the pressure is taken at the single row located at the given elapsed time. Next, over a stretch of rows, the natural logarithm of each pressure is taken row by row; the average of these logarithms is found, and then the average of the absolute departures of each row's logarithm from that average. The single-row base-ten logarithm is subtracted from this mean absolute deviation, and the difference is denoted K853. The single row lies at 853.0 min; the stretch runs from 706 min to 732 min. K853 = -0.132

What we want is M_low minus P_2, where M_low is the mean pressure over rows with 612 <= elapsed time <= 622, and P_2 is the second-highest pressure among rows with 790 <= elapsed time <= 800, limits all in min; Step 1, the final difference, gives 0.18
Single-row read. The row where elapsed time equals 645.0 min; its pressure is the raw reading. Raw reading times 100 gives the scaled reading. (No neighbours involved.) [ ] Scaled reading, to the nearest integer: 211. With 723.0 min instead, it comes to 174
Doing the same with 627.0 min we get 208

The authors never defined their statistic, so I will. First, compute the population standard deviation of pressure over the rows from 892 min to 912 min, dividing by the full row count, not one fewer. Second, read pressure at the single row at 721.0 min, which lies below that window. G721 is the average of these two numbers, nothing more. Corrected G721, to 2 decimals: 0.88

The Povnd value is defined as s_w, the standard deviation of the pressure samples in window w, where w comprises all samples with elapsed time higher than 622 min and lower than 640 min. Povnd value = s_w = 0.04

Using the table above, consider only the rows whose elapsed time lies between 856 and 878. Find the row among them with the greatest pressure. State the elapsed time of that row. 857.0 min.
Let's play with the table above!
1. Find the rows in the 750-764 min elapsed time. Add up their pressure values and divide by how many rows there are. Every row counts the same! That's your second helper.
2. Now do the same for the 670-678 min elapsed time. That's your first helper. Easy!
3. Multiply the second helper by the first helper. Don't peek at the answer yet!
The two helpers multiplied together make 4.02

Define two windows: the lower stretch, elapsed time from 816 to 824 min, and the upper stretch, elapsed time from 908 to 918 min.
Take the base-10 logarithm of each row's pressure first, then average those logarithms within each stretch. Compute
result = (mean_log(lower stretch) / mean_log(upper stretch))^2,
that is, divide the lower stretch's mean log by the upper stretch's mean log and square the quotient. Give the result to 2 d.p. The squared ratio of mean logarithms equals 0.73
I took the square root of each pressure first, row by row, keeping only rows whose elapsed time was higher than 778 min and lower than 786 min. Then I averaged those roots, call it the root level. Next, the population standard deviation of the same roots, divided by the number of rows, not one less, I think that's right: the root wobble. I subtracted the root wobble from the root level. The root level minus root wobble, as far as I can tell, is 1.39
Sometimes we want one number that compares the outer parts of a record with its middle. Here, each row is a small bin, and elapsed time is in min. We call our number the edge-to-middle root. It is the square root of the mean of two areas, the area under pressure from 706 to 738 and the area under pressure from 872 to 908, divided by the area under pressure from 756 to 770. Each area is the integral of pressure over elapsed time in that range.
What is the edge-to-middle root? 1.5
